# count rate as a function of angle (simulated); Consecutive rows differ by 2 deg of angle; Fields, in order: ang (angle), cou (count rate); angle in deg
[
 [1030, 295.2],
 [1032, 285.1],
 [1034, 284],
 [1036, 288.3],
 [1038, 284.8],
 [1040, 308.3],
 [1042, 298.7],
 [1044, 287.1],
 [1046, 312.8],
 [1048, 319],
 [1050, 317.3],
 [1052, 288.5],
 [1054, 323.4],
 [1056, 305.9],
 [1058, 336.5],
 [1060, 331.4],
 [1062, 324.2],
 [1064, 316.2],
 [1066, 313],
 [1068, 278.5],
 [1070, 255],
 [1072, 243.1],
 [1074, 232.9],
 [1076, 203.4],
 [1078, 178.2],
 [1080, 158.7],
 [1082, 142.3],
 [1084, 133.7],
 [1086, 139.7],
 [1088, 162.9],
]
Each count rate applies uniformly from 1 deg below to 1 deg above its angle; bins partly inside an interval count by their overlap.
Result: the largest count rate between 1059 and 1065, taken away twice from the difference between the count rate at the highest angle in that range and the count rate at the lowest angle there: -678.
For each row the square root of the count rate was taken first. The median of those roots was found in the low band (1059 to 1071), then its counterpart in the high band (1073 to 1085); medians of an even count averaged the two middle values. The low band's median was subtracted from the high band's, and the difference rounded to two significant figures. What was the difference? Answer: -4.8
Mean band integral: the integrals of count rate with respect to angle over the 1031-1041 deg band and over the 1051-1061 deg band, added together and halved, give 3036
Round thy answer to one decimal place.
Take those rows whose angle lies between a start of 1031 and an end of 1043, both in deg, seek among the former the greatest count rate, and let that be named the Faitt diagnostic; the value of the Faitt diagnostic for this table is 308.3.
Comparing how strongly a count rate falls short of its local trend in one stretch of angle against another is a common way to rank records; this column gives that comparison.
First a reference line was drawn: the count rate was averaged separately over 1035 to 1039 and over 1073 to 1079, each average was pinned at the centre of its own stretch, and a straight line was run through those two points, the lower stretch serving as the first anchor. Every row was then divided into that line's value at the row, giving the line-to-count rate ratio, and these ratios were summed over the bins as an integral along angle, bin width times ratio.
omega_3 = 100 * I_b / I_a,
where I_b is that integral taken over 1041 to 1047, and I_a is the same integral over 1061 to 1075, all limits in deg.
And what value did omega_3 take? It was 49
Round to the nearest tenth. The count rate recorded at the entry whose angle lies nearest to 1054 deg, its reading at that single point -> 323.4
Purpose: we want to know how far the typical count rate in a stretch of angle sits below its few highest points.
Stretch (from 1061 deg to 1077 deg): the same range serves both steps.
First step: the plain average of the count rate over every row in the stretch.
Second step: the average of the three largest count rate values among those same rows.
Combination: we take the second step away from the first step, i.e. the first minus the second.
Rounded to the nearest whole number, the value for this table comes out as -47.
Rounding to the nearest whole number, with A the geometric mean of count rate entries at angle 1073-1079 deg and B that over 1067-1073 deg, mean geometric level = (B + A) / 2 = 231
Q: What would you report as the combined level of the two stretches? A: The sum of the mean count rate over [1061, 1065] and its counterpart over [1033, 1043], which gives 613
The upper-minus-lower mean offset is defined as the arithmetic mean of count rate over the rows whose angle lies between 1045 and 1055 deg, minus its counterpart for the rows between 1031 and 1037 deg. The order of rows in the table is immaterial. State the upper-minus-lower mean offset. 26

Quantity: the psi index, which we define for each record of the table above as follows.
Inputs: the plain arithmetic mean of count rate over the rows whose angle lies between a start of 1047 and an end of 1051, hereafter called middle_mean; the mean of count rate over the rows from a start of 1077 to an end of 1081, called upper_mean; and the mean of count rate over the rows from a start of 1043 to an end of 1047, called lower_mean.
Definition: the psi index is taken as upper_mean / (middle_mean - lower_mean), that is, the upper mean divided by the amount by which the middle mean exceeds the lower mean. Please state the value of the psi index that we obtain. 9.3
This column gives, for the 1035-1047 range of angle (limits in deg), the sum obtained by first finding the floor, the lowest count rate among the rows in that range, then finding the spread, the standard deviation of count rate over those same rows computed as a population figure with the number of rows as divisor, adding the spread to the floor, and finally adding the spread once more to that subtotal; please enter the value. 306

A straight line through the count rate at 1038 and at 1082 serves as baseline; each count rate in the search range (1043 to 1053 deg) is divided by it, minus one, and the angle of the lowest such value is 1044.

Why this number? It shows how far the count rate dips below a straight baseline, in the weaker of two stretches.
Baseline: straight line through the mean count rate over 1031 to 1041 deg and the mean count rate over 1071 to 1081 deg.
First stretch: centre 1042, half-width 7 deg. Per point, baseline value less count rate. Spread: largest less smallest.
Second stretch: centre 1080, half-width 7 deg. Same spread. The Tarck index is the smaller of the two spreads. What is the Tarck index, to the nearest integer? 57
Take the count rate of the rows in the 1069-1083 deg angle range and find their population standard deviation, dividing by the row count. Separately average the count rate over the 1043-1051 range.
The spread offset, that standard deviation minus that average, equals -269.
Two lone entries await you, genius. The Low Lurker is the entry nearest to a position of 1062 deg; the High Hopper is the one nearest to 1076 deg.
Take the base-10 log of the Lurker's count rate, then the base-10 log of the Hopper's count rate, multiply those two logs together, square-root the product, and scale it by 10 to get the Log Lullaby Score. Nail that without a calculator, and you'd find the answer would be 24.1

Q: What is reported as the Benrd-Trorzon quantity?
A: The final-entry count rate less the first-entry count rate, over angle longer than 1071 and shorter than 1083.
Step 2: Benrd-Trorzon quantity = -101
